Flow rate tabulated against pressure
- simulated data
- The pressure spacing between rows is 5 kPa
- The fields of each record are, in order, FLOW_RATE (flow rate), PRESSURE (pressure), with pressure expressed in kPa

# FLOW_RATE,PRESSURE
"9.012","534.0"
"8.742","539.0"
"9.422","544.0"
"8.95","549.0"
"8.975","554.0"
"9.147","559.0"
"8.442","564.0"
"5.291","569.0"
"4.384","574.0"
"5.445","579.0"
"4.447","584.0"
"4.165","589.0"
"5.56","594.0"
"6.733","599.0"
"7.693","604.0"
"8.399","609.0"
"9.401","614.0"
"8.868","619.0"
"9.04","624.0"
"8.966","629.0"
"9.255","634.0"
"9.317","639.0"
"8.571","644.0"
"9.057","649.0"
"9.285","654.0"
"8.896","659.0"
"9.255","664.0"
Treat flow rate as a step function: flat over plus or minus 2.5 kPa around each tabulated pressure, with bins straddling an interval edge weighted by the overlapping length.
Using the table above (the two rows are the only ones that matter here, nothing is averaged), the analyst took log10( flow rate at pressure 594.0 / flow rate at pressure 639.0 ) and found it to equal -0.224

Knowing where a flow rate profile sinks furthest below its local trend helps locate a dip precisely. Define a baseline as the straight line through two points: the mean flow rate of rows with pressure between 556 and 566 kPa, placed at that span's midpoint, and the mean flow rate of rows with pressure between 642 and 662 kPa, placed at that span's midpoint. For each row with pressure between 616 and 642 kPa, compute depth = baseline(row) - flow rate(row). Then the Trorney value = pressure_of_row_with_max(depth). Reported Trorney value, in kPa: 619.0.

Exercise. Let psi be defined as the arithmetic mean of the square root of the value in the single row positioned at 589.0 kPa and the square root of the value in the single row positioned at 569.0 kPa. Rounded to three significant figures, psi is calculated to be 2.17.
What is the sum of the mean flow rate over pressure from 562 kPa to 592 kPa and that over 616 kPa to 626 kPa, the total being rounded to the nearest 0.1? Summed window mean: 14.3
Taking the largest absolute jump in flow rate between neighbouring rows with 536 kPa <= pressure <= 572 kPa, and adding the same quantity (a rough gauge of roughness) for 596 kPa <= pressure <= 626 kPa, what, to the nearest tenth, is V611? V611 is 4.2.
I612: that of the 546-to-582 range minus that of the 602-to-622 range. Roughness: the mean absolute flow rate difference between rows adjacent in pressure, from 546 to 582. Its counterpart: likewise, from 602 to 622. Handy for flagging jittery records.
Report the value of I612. 0.26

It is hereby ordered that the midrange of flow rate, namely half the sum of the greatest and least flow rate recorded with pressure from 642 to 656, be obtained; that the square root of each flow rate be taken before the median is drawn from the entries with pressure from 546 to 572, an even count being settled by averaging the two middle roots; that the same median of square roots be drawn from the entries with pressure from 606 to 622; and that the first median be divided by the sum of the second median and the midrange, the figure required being 0.251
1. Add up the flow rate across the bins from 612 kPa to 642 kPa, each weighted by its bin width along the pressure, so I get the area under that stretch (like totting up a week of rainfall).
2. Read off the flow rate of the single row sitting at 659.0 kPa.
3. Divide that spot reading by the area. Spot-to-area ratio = 0.032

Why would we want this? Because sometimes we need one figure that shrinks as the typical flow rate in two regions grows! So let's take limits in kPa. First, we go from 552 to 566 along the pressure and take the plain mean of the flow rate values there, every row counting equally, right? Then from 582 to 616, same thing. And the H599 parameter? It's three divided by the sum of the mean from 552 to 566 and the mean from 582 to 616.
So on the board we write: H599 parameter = 0.194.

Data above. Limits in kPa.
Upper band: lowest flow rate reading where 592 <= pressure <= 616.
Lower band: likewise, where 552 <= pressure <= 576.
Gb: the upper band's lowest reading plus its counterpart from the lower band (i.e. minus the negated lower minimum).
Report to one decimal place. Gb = 9.9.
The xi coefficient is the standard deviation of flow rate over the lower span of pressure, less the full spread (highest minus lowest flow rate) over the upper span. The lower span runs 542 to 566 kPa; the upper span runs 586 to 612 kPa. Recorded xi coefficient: -3.9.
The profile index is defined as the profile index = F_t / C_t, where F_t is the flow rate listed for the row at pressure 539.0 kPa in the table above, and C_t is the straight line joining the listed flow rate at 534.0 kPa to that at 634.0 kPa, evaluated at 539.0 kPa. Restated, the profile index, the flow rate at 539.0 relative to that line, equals 0.97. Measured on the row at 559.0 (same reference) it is 1.01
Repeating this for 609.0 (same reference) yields 0.91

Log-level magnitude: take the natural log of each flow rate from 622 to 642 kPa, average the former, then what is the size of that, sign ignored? 2.21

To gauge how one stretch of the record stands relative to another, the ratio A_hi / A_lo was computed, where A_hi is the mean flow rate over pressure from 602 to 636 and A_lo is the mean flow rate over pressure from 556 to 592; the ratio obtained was 1.5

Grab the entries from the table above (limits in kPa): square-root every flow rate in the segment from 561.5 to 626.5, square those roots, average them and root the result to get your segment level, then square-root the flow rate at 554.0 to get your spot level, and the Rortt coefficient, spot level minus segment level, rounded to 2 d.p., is 0.40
